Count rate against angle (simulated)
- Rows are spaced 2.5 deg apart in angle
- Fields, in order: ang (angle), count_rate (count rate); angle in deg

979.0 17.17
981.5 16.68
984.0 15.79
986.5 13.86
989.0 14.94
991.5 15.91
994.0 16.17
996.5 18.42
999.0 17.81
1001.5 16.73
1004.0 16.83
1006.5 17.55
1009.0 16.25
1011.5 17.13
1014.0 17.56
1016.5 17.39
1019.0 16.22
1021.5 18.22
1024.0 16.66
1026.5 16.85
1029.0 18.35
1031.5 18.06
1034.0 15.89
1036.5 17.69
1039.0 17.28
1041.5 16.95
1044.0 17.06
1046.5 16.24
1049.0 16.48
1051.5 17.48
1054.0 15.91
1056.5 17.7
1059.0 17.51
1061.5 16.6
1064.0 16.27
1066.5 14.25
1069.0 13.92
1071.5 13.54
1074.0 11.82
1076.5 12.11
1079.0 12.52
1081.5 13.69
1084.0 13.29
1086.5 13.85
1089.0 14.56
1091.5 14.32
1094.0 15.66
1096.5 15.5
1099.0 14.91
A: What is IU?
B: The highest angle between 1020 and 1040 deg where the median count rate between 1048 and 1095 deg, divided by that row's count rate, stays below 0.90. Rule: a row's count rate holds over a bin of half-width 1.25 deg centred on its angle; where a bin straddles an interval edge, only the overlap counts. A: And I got 1039.0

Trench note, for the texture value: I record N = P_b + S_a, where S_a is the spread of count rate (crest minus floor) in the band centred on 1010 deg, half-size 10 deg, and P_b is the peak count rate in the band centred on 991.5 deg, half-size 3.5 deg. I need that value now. 17.5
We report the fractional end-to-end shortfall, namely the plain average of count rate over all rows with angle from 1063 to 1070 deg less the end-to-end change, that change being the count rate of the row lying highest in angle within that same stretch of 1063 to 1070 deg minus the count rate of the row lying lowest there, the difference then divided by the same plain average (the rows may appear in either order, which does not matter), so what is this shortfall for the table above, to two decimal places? 1.16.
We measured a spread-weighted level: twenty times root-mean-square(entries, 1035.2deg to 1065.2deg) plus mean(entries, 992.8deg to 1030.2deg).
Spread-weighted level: 356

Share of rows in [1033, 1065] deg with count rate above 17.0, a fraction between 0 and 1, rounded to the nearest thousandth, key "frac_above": 0.462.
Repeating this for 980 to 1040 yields 0.458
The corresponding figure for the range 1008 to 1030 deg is 0.556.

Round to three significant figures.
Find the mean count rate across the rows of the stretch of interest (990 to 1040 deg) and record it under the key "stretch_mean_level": 17.1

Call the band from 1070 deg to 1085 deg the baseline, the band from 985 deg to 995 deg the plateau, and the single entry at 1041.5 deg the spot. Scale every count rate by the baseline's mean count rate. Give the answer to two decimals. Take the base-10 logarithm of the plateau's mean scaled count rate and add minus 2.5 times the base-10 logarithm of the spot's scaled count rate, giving -0.23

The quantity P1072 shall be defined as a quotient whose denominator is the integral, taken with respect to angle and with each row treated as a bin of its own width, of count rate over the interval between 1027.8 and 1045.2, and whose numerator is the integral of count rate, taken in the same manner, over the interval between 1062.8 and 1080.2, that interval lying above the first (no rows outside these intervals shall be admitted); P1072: 0.78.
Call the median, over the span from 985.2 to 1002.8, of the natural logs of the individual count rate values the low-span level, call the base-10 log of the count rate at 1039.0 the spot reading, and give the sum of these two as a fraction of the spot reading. 3.25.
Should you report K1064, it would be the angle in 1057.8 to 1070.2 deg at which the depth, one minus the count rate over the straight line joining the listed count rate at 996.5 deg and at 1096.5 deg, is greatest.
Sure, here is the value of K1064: 1069.0 deg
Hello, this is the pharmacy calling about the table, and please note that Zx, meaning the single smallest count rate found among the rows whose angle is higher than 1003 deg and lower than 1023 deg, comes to 16.22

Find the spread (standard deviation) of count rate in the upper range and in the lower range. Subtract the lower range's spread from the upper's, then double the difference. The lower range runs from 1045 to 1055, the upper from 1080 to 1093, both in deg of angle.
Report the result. -0.3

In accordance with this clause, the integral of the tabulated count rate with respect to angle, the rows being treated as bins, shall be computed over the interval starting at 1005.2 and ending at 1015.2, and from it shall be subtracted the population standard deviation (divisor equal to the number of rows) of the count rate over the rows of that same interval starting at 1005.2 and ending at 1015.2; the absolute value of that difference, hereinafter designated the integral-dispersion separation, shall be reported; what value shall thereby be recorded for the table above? 171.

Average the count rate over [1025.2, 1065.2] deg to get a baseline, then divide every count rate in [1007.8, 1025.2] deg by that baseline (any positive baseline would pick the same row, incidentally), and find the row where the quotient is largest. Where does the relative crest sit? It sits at 1021.5 deg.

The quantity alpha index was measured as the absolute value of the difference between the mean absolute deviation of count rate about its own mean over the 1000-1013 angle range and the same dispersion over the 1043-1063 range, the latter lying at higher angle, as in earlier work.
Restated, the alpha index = 0.21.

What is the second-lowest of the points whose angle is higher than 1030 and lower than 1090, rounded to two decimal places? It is 12.11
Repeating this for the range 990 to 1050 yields 15.91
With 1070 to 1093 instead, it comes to 12.11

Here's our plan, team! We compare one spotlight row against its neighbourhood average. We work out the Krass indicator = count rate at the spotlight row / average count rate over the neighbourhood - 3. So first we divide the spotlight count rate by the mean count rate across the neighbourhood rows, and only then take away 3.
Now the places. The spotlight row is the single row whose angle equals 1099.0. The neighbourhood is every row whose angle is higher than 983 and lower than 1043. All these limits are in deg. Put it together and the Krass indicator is -2.12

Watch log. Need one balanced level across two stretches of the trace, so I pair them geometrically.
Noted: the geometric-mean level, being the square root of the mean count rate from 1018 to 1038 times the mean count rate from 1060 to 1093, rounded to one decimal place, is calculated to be 15.5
